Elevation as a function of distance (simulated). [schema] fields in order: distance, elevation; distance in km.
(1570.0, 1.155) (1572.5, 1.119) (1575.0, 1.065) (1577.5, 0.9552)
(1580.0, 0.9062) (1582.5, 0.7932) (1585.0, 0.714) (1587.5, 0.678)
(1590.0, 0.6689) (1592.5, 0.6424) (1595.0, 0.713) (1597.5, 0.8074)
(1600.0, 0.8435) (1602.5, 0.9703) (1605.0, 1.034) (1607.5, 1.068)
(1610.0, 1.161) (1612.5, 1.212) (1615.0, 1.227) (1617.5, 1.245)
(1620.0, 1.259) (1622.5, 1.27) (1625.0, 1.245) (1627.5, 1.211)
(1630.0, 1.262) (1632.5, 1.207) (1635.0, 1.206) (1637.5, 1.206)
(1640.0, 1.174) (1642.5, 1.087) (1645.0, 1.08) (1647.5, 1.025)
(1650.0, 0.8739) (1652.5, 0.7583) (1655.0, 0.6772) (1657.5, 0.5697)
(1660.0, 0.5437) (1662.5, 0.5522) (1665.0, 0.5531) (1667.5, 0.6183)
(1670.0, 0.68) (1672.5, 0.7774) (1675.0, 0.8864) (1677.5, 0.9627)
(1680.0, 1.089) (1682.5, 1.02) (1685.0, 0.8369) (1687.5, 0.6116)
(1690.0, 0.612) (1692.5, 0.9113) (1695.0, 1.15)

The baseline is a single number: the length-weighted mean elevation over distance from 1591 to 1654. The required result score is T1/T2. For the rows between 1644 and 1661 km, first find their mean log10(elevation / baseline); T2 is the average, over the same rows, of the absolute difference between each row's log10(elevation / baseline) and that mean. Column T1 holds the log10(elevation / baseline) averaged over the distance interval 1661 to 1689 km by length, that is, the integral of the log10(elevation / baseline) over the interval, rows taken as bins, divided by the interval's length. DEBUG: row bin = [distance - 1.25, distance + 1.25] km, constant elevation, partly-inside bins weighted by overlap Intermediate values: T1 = -0.150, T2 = 0.095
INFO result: -1.6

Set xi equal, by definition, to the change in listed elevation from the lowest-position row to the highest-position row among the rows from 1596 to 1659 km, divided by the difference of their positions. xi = 0.00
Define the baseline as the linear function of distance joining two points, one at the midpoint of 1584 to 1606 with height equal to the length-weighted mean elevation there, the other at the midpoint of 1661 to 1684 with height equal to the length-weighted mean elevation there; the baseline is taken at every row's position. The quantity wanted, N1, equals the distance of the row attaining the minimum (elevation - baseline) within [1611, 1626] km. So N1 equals 1612.5 km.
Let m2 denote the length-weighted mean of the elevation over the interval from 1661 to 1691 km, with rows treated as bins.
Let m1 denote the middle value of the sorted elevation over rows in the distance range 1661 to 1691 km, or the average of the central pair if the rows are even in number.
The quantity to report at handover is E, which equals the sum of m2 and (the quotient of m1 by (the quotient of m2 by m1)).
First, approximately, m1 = 0.73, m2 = 0.77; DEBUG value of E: 1.46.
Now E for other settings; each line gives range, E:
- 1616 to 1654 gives 2.42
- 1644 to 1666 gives 1.36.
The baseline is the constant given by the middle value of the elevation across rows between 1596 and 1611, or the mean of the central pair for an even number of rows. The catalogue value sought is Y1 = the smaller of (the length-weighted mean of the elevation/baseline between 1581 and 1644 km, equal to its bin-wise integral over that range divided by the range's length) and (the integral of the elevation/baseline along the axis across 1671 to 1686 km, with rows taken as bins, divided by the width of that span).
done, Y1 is 0.92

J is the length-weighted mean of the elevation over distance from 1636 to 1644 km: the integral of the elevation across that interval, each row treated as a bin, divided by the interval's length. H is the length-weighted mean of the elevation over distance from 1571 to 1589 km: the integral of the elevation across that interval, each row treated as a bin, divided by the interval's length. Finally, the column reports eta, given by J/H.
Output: 1.3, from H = 0.89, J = 1.15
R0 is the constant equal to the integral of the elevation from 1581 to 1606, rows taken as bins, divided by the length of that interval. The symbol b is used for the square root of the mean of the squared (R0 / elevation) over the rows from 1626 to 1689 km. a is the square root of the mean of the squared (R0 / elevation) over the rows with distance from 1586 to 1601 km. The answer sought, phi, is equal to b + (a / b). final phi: 2.100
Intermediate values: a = 1.10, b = 0.99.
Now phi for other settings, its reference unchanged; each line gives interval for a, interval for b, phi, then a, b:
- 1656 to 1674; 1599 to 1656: 2.497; 1.31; 0.75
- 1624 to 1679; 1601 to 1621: 2.110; 0.98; 0.69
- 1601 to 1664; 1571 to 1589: 1.843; 0.85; 0.93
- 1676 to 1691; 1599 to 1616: 2.079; 1.00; 0.75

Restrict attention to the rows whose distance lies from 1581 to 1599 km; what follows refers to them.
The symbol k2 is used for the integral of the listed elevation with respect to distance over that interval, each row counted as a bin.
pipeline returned 13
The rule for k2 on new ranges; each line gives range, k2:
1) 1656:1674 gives 11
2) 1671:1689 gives 16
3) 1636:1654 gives 18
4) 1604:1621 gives 20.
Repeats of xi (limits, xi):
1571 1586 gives -0.03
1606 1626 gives 0.01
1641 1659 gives -0.03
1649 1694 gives 0.00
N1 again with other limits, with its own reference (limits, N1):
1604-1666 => 1660.0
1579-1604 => 1592.5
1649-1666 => 1660.0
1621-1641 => 1640.0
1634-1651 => 1650.0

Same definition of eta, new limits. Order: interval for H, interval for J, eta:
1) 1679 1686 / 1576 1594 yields 0.8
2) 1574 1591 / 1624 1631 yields 1.5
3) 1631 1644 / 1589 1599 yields 0.6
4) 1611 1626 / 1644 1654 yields 0.7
